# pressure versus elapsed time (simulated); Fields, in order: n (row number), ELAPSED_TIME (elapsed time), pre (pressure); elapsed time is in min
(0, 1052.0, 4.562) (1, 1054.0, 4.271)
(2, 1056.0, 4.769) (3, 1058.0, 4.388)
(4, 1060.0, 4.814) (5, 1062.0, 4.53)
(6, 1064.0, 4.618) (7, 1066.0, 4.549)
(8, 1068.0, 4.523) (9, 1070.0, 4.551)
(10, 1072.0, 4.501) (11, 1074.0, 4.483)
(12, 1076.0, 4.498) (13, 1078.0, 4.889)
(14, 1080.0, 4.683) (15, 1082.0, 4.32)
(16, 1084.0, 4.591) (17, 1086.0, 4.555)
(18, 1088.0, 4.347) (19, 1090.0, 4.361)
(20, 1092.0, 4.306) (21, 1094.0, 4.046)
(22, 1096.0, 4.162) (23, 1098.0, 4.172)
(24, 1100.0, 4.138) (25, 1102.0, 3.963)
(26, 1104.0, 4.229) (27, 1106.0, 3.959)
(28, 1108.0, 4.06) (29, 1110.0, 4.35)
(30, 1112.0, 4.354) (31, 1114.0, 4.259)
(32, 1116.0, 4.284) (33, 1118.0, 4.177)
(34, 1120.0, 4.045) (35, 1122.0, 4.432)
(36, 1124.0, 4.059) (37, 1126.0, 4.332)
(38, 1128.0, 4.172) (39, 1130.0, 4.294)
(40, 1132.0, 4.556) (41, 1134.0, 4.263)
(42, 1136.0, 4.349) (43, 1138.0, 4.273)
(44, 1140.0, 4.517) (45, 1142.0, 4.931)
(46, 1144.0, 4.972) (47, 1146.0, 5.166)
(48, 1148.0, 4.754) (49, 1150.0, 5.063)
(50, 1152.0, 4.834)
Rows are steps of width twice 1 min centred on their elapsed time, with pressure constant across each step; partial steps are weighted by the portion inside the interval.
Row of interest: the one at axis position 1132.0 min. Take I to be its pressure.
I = 4.556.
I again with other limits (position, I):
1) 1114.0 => 4.259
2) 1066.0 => 4.549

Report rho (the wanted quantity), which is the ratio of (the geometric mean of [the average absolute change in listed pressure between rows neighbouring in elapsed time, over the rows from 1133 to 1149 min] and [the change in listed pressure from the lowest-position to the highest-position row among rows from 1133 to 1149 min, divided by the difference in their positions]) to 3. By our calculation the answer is 0.029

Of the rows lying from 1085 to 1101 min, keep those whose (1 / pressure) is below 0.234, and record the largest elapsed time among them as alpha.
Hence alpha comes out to 1092.0 min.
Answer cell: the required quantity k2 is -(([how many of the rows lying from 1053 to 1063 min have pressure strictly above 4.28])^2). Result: -16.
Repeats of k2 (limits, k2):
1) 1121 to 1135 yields -16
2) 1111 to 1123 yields -9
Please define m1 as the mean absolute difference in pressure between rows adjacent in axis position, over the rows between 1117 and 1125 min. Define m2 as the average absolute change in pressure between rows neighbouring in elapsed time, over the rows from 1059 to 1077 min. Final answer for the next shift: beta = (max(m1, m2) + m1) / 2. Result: 0.30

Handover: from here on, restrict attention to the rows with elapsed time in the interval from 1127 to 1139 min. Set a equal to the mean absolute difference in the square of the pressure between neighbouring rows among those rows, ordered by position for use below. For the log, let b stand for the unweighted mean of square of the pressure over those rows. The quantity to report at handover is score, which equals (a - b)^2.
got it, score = 296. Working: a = 1.5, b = 18.7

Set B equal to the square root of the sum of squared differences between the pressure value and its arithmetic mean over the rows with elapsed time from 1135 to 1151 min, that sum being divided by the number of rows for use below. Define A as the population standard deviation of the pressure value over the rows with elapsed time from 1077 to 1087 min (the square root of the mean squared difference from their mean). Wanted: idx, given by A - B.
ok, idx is -0.13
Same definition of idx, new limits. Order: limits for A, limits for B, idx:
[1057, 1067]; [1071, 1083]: -0.04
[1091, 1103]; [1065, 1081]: -0.02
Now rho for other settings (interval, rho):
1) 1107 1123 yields 0.021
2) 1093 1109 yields 0.004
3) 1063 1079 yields 0.014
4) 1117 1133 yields 0.027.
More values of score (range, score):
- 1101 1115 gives 255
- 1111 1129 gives 266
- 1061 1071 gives 410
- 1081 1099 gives 311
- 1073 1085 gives 349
